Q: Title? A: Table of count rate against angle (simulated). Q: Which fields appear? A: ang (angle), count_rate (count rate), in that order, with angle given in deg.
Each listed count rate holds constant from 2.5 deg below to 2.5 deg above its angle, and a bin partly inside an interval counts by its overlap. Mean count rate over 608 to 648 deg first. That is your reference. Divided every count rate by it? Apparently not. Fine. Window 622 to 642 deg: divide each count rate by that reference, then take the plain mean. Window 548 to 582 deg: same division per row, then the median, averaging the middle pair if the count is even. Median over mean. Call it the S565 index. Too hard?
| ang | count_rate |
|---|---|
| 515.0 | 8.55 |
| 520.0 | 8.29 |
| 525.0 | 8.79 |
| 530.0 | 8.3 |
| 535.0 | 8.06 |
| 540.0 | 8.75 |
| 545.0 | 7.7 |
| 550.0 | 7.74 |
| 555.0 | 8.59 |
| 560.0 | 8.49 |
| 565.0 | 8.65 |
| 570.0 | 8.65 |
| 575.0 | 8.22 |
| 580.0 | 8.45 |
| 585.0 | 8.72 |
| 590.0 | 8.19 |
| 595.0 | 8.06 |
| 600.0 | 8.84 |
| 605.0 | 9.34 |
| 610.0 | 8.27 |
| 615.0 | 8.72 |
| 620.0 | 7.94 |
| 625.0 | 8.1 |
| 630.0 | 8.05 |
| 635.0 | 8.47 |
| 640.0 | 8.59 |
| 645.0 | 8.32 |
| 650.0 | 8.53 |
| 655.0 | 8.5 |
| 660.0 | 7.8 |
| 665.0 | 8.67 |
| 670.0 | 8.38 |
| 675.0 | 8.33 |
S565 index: 1.02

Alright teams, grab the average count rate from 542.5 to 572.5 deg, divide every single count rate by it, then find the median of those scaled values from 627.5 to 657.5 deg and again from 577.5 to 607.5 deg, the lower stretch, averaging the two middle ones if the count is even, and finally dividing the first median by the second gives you 0.99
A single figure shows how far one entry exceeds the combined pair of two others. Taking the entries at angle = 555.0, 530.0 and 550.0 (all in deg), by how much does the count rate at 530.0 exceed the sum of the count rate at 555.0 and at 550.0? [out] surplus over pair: -8.0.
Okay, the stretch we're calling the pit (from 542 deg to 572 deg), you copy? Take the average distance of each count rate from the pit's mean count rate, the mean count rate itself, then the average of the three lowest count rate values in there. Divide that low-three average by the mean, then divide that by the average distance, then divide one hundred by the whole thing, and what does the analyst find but 40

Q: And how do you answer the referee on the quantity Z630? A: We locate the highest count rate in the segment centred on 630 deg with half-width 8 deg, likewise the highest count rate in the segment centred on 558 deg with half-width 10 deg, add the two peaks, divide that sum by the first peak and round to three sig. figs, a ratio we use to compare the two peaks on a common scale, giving 2.02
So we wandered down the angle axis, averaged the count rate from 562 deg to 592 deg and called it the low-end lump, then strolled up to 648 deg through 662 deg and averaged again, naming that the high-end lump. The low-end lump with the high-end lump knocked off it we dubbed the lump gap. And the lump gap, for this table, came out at 0.20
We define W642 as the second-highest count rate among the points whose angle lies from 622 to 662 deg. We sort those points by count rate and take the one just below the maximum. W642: 8.53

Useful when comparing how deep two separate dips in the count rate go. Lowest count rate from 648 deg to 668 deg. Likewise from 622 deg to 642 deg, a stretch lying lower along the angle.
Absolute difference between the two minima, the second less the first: 0.25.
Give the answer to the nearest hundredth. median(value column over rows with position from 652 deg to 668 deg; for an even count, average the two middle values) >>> 8.50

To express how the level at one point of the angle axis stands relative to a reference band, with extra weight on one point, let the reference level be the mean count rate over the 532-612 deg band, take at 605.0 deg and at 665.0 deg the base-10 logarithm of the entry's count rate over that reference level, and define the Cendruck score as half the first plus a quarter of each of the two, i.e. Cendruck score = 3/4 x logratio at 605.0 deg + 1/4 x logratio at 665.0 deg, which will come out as 0.037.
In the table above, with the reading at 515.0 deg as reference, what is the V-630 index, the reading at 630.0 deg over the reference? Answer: 0.94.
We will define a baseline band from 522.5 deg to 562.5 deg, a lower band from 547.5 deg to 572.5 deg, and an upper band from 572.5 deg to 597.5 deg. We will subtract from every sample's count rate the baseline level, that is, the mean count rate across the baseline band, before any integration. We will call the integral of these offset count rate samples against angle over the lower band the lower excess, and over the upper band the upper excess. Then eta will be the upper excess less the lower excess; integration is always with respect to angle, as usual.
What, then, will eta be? -2.4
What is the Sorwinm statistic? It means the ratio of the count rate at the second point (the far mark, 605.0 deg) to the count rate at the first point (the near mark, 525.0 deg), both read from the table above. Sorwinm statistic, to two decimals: 1.06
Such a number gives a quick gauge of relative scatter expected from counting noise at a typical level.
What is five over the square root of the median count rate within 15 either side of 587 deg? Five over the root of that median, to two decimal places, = 1.73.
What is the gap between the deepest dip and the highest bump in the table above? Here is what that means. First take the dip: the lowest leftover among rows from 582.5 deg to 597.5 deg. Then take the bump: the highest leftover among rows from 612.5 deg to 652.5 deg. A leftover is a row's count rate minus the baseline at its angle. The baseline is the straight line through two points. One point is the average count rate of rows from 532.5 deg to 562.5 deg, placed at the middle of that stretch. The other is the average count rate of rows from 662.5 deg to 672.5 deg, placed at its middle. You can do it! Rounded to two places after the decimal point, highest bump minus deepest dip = 0.61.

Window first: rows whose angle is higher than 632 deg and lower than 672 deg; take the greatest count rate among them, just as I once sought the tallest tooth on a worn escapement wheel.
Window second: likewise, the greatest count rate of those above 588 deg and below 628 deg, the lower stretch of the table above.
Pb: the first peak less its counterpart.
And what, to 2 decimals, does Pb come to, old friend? -0.67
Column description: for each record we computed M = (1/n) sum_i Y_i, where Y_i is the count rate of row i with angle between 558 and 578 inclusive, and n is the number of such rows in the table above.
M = 8.50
